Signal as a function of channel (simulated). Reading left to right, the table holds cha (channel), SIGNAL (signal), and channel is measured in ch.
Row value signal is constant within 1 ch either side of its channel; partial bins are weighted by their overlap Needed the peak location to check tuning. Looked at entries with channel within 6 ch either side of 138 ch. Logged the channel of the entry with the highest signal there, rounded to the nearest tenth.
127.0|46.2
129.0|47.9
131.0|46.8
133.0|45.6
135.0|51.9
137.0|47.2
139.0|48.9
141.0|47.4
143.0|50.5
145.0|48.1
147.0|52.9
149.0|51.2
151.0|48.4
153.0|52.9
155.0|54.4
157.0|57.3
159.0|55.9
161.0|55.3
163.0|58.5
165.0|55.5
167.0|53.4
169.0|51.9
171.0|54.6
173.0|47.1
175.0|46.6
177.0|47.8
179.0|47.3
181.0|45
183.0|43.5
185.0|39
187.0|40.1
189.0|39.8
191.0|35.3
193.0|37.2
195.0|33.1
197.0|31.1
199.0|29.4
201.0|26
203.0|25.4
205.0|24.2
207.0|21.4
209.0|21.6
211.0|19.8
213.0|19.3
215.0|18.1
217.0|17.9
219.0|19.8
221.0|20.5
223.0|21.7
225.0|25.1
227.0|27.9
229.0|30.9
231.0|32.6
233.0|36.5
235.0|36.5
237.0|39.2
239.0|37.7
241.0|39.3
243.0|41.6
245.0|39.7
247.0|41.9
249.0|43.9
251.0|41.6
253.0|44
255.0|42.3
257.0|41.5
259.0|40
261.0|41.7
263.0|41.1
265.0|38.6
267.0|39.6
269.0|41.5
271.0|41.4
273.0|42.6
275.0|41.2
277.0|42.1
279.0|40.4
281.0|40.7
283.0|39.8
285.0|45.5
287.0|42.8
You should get 135.0 ch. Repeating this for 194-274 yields 253.0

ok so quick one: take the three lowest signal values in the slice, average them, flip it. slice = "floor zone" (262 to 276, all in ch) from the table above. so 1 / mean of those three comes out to 0.025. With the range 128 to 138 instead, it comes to 0.021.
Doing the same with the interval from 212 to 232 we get 0.054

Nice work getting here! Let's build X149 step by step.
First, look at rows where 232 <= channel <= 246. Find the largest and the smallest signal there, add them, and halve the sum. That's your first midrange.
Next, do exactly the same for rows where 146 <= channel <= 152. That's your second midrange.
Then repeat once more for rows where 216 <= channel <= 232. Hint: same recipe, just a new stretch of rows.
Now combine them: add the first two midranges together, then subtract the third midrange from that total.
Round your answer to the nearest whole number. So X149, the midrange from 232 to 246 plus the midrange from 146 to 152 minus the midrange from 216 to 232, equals 64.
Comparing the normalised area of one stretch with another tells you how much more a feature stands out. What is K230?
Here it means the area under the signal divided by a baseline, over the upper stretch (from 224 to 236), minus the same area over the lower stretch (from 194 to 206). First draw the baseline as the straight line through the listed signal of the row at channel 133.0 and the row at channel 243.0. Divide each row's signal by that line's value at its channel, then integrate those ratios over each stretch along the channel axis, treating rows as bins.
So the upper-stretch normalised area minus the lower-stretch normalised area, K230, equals 1.2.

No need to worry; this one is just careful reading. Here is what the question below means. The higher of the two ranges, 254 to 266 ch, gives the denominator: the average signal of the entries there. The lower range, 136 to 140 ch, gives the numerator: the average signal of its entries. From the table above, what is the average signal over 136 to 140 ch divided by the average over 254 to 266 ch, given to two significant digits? 1.2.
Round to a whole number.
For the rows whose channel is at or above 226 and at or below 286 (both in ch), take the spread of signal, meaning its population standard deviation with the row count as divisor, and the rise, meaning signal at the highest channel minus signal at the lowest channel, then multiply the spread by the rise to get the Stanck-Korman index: 65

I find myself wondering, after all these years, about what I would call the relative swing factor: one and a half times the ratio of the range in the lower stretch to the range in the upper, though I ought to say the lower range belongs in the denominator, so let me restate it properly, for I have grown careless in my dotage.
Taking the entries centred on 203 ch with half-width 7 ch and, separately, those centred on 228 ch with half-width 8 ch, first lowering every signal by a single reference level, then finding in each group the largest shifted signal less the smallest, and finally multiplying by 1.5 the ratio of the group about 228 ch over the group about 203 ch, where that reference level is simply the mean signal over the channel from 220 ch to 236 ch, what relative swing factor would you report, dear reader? 2.5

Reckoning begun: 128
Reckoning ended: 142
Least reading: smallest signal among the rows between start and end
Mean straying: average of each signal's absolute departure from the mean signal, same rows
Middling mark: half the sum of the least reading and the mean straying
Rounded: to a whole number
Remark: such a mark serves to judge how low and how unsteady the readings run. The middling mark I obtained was 23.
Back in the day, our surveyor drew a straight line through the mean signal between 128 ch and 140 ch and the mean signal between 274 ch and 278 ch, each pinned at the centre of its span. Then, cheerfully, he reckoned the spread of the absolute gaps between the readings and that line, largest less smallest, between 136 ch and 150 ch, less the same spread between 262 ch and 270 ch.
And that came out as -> 2.0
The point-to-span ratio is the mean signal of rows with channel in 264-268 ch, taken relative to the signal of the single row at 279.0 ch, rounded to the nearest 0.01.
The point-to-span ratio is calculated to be 0.97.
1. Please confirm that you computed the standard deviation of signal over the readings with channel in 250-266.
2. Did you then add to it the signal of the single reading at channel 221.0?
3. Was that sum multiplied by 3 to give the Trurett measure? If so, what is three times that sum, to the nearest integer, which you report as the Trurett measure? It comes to 66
